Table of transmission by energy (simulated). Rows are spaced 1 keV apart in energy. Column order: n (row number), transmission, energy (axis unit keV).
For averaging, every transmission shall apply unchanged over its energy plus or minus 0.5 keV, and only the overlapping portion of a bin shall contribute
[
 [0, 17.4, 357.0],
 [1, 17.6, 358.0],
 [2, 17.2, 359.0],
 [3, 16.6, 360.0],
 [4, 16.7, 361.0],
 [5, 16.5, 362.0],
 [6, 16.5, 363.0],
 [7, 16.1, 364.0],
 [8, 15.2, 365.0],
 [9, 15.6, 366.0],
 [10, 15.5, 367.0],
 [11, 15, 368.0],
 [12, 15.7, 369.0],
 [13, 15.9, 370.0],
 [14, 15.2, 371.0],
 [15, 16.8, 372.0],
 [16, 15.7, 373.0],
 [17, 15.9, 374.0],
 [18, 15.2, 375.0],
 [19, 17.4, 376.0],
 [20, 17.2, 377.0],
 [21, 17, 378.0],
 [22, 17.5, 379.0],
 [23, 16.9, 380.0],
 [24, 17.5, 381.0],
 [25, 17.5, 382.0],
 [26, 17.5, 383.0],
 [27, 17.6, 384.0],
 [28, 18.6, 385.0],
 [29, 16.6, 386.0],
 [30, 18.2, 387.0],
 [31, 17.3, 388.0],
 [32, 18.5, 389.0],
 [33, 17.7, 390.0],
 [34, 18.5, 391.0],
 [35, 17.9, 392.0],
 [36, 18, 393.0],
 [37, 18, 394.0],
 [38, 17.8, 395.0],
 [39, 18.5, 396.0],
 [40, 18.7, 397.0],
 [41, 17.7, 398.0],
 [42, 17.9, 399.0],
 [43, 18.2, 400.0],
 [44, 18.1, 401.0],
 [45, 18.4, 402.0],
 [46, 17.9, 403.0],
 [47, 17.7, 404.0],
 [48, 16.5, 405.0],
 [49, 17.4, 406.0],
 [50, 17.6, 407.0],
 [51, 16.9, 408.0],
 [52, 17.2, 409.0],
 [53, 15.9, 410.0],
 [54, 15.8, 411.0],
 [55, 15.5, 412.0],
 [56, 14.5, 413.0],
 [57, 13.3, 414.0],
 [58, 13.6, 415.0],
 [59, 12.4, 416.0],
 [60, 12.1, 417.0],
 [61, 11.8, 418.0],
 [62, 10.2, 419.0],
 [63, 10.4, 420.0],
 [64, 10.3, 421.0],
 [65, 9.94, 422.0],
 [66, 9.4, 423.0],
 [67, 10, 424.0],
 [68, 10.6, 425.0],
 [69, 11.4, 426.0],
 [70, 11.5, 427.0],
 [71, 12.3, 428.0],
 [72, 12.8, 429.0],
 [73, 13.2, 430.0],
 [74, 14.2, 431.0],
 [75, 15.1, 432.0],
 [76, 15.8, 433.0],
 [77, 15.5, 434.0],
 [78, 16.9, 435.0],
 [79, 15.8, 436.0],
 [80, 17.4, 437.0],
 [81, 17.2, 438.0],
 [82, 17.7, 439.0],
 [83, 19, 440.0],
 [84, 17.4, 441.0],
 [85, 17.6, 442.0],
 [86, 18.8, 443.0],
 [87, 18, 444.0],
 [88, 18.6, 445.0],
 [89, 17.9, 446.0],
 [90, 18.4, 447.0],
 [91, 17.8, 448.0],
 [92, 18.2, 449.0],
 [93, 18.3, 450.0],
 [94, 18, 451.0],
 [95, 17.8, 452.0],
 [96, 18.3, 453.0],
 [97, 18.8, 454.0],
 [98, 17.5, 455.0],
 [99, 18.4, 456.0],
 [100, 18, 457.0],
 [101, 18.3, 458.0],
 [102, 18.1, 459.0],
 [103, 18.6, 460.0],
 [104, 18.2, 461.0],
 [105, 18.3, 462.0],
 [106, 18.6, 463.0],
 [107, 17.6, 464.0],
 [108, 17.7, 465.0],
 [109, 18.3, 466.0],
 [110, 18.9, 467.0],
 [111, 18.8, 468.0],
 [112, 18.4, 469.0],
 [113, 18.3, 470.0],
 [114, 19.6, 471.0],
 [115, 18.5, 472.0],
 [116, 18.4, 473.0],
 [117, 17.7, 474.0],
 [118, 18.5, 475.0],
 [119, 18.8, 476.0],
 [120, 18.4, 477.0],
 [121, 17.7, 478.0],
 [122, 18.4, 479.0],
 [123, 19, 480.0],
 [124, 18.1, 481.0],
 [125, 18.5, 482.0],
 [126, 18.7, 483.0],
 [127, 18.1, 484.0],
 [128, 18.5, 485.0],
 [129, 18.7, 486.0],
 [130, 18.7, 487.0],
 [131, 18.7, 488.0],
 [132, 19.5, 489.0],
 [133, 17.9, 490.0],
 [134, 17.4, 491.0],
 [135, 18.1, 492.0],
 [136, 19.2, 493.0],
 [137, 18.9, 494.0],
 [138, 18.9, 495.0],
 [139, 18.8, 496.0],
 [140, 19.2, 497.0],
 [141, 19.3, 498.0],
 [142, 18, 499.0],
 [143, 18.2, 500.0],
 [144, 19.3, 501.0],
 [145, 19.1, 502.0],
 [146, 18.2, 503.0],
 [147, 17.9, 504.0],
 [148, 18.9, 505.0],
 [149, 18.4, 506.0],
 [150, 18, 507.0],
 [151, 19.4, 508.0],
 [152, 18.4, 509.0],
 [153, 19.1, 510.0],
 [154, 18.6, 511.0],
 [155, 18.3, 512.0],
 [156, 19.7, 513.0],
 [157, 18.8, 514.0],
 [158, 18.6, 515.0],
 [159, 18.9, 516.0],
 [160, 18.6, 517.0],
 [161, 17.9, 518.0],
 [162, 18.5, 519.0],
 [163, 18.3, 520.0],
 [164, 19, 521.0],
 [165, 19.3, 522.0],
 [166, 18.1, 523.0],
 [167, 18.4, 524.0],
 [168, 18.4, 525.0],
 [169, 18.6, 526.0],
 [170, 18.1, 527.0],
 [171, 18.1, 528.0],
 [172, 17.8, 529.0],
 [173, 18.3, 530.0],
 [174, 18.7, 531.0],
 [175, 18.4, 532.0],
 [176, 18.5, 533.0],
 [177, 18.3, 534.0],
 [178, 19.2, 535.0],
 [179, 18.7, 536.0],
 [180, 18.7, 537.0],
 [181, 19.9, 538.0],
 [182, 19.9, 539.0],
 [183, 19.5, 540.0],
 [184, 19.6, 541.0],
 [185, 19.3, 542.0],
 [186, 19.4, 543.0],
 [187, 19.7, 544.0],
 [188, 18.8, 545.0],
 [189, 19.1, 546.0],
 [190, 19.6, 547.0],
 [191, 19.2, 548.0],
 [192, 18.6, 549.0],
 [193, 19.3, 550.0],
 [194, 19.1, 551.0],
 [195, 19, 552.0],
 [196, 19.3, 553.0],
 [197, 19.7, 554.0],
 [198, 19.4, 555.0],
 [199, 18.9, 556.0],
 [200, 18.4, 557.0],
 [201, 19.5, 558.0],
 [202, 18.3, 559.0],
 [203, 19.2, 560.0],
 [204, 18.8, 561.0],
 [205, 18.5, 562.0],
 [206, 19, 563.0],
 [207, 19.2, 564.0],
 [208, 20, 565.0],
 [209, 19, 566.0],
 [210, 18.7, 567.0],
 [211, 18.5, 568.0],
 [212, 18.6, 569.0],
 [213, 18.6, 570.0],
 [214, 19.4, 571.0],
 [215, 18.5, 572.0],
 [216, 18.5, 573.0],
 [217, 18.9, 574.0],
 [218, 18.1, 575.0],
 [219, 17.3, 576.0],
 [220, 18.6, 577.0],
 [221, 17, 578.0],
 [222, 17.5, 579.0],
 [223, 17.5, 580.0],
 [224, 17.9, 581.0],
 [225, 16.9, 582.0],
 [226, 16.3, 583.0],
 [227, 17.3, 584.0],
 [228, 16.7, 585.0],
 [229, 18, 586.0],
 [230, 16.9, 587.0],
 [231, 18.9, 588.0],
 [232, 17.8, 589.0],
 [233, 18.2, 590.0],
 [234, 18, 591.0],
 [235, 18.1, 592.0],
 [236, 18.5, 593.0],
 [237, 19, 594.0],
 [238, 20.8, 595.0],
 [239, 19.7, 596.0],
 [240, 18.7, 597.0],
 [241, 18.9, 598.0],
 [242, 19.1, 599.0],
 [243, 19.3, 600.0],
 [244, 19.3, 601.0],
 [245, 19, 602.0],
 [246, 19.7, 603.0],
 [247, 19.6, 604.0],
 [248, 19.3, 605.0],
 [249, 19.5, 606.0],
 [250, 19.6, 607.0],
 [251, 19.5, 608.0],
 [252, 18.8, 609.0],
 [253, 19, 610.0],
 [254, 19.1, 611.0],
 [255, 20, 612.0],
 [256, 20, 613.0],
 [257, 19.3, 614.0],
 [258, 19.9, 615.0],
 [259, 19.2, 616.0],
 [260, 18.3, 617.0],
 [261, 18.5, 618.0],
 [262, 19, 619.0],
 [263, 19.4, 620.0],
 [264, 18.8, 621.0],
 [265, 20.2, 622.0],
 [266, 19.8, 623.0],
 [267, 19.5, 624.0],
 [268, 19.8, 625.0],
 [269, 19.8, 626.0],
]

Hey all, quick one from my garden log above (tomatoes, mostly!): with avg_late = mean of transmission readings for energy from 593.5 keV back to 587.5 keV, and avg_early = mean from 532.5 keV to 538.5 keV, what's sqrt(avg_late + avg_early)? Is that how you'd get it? 6.09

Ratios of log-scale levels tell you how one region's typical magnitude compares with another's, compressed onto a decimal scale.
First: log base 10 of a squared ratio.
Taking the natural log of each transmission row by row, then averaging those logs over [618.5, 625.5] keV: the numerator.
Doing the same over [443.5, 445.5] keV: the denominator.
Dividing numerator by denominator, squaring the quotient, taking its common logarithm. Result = 0.019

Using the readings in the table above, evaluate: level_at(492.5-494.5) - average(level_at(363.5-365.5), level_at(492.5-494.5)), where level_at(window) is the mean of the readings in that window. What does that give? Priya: 1.7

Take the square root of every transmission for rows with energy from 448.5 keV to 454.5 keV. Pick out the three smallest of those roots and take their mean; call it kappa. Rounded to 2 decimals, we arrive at 4.24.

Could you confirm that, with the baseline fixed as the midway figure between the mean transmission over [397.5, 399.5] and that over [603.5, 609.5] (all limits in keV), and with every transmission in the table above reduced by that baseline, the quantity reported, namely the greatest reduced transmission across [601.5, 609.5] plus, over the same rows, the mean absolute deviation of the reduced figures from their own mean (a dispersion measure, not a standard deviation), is 1.4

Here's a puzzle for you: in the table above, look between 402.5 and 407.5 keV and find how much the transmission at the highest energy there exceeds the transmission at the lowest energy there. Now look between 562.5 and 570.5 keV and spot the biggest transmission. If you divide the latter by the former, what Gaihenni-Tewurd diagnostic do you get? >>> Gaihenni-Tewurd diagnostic -67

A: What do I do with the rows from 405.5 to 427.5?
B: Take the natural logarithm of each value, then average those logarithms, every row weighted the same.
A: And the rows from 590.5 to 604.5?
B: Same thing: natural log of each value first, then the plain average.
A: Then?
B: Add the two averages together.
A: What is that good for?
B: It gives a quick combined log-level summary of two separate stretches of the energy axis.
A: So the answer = 5.50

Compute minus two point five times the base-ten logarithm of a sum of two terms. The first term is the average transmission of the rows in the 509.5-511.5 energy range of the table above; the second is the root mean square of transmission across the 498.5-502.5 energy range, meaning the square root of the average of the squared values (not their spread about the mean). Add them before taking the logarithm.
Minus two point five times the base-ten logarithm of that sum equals -3.94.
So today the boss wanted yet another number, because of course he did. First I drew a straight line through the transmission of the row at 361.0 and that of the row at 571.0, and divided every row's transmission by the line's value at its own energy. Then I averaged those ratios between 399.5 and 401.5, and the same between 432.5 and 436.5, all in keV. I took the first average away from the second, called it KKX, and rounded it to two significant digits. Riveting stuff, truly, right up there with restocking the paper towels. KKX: -0.15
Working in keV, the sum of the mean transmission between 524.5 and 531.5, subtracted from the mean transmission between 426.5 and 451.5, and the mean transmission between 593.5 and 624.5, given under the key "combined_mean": 17.6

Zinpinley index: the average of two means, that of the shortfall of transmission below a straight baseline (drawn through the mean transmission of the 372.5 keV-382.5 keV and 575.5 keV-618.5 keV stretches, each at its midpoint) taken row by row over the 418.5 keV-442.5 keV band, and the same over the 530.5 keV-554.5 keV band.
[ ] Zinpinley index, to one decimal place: 1.2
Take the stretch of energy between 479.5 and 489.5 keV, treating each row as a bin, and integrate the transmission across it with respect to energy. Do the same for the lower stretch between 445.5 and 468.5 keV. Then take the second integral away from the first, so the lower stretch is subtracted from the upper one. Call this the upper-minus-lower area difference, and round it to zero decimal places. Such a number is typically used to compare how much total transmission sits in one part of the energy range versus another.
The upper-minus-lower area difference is -232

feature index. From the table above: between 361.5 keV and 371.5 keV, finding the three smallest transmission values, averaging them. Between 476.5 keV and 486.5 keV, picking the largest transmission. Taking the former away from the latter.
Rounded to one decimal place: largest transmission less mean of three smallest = 3.9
